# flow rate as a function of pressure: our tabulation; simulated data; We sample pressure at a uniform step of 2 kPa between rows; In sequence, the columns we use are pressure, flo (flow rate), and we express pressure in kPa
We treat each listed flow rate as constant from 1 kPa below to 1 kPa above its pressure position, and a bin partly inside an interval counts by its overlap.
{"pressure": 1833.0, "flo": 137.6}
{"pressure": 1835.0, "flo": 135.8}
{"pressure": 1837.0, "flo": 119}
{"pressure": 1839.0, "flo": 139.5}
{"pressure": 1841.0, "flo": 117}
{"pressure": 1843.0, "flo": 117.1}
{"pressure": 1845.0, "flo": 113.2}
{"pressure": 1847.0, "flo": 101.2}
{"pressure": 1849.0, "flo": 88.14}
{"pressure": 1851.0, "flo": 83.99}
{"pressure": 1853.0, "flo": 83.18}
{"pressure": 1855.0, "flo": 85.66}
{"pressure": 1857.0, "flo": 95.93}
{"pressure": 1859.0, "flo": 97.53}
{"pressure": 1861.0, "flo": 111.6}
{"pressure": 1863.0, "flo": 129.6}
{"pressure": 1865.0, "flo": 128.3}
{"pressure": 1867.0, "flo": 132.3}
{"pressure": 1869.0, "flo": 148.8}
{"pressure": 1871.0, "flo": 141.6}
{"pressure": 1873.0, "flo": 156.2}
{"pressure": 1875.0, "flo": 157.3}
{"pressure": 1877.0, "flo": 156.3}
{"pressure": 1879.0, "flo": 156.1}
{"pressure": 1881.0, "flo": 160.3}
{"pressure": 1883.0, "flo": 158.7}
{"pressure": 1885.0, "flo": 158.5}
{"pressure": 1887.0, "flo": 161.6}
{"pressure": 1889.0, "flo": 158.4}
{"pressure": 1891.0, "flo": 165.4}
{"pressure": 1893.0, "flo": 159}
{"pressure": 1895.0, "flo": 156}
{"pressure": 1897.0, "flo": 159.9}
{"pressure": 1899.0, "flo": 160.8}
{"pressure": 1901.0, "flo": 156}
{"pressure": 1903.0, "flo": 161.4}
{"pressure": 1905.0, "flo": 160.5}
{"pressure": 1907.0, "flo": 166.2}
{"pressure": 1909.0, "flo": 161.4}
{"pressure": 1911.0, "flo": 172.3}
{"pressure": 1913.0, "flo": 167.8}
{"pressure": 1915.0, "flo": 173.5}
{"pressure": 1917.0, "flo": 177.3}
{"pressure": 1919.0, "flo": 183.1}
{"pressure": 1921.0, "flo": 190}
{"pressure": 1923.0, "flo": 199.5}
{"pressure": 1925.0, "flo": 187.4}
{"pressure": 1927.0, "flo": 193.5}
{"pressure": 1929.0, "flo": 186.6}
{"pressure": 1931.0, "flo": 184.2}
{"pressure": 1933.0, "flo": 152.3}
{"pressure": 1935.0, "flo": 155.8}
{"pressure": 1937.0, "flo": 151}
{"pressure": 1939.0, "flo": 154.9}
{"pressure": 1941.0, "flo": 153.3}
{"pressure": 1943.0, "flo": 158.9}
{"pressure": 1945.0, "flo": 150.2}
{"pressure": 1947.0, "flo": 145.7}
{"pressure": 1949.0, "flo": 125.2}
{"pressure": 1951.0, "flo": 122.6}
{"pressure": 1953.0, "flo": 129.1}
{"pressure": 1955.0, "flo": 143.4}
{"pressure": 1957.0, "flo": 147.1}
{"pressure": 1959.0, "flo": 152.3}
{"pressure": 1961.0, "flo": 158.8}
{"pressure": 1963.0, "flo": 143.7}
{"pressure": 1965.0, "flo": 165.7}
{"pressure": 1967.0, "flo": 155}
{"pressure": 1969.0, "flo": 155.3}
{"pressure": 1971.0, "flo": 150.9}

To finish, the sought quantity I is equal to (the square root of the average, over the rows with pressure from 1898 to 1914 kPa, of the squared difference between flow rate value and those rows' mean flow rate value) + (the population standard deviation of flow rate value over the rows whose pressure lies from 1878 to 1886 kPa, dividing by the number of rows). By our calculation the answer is 6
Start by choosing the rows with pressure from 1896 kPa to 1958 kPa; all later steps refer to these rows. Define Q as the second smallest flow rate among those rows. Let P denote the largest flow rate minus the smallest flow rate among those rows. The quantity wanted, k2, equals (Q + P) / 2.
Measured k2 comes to 101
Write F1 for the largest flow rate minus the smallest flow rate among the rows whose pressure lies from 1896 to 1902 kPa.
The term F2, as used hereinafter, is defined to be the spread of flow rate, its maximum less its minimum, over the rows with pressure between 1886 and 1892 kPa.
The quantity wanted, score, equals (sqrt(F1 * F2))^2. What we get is 34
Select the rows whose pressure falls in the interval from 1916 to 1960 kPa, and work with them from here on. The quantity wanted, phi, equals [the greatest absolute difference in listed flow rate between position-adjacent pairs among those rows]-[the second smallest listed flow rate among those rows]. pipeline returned -93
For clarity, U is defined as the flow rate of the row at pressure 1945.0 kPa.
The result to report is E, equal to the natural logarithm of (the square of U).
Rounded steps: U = 150.2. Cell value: 10.0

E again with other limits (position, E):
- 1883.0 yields 10.1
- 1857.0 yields 9.1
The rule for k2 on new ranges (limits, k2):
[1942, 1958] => 81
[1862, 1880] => 79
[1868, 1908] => 87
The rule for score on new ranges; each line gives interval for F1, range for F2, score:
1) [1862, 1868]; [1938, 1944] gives 22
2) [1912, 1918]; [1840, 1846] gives 37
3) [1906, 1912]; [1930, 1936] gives 348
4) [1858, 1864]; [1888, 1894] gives 224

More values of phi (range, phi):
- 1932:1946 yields -142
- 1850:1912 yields -66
